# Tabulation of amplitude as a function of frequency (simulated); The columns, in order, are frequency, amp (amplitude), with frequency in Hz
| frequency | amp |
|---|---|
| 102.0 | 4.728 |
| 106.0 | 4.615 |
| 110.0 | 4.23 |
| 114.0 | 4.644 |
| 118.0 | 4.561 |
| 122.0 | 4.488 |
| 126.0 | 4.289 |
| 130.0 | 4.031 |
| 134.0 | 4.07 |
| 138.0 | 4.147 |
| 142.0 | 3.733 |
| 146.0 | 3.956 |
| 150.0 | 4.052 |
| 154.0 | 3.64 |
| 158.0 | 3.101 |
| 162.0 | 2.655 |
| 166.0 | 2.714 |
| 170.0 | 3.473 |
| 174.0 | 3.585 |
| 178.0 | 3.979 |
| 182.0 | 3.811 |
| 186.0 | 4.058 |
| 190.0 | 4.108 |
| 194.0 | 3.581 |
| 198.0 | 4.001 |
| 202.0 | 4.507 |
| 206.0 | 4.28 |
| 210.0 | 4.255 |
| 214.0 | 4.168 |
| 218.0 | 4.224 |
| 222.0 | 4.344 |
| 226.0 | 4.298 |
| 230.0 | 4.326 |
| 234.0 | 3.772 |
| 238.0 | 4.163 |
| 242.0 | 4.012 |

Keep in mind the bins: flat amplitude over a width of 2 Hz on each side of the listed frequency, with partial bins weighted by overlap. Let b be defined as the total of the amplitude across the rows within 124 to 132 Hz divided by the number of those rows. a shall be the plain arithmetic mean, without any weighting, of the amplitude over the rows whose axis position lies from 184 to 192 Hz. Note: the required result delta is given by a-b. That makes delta -0.08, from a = 4.08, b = 4.16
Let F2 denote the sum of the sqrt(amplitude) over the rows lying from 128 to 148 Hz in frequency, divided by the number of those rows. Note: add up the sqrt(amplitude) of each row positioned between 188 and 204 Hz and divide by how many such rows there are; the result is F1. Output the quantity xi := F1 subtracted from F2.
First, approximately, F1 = 2.01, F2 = 2.00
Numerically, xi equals -0.01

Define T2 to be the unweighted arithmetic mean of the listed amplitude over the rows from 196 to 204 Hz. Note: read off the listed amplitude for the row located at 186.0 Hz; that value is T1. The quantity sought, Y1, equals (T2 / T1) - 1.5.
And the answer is -0.45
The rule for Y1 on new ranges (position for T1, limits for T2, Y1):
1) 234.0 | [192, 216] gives -0.40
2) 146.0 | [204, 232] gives -0.42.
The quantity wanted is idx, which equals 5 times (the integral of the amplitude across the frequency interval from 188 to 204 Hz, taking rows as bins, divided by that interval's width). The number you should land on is 20.2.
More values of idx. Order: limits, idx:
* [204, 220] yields 21.2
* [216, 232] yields 21.5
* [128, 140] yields 20.4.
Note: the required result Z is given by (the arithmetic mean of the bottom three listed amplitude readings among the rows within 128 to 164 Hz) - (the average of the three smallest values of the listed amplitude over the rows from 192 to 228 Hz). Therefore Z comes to -0.8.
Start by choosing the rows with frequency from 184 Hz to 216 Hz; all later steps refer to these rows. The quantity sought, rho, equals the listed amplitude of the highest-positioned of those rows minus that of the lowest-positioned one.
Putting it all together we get 0.1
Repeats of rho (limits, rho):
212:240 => 0.0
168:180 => 0.5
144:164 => -1.3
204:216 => -0.1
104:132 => -0.6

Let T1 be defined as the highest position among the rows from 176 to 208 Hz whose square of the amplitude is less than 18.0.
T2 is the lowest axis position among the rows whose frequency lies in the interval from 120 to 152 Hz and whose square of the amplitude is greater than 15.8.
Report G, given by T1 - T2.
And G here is 76 Hz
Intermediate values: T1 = 198.0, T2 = 122.0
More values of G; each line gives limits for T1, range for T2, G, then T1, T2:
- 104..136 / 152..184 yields -44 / 134.0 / 178.0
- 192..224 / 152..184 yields 40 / 218.0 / 178.0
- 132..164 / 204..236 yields -44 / 162.0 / 206.0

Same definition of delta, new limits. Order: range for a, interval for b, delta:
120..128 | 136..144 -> 0.45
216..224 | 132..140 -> 0.18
